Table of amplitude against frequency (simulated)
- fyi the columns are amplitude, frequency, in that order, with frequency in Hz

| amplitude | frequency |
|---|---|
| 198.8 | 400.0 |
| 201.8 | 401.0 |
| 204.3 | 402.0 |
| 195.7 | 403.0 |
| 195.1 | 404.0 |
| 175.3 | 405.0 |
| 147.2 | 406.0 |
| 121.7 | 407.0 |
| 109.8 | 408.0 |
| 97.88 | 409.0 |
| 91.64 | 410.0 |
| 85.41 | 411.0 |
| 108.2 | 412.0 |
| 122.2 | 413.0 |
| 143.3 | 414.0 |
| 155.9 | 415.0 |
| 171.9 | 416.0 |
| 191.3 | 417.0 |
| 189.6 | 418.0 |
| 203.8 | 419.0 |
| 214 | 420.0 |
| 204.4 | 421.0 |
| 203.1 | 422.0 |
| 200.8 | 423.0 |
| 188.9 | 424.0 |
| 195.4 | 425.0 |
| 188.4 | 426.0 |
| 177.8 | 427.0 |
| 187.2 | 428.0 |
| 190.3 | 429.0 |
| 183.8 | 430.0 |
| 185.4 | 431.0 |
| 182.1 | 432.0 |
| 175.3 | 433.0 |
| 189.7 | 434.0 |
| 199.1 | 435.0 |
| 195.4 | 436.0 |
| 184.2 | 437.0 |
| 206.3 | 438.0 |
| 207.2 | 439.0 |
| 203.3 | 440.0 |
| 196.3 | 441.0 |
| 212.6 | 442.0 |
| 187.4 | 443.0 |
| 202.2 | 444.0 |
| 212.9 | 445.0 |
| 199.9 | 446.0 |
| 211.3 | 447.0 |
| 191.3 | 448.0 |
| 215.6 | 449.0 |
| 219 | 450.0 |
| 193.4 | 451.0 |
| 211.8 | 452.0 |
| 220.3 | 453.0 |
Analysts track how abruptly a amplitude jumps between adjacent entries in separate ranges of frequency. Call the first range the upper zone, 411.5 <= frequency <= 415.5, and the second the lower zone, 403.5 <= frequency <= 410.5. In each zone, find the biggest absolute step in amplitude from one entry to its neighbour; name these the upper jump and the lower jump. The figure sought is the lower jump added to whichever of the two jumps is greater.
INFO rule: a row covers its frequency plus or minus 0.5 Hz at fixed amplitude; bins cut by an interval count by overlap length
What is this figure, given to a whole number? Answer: 56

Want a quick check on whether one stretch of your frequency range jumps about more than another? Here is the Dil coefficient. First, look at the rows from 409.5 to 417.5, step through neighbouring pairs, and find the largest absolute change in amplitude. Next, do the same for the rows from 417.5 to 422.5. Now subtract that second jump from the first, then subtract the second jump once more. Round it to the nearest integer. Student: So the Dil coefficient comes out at -6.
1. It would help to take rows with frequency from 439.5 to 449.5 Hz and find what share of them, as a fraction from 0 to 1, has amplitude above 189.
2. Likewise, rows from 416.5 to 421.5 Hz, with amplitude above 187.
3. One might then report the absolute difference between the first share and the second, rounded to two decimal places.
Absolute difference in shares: 0.10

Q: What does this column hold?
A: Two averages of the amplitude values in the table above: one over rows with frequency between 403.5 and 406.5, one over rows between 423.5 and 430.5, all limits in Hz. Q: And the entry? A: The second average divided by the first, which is 1.09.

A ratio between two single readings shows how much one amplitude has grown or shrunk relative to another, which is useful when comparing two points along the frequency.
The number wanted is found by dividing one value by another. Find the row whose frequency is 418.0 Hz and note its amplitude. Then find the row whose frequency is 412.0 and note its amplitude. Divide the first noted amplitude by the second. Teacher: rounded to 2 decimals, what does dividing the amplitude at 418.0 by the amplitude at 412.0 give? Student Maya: 1.75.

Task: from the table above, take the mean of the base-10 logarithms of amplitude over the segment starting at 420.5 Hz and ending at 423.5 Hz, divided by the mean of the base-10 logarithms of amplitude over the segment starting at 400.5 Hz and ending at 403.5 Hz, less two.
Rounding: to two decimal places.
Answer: -1.00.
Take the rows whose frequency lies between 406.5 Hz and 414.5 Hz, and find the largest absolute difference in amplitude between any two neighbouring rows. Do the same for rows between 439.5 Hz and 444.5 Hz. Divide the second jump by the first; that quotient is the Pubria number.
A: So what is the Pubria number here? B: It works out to 1.1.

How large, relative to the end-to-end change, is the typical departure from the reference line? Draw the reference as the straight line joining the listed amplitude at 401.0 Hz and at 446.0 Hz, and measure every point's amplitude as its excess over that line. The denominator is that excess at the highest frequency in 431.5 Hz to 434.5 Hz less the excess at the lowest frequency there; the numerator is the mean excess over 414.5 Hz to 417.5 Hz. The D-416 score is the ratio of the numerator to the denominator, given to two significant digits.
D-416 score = -3.7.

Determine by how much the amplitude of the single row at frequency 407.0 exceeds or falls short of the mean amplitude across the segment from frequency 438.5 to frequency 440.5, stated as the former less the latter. -84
